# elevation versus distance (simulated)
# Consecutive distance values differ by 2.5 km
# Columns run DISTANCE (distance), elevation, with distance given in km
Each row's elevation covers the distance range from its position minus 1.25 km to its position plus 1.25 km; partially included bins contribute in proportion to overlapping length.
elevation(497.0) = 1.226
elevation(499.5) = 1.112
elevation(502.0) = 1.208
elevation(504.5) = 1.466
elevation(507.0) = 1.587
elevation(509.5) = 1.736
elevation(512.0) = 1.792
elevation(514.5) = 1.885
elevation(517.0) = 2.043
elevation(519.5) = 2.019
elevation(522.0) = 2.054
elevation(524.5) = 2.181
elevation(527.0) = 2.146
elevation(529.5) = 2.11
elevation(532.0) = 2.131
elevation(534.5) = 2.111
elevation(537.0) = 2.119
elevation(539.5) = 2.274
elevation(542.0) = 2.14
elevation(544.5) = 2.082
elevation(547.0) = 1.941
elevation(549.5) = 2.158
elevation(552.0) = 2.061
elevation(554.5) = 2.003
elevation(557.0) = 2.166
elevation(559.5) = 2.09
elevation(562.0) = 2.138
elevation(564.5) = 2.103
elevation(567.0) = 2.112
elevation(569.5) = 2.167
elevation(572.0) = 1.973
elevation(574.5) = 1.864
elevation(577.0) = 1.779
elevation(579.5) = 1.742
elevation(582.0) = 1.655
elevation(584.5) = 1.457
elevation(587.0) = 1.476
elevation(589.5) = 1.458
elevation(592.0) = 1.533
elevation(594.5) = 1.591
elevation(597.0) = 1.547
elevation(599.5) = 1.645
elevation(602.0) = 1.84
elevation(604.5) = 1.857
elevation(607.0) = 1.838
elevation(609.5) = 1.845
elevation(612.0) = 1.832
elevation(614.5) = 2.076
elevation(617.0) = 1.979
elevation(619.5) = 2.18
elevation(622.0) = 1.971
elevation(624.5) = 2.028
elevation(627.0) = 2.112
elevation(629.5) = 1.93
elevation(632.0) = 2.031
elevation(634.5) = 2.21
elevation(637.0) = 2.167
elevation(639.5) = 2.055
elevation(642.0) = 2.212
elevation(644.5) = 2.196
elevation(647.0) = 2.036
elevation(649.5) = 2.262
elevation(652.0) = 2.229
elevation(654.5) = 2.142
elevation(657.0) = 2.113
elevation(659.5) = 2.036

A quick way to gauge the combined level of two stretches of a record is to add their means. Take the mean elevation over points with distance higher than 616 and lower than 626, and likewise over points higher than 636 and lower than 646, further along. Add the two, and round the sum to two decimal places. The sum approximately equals 4.20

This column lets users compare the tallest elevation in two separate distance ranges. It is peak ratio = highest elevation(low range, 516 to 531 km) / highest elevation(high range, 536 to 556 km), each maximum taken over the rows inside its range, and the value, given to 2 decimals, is 0.96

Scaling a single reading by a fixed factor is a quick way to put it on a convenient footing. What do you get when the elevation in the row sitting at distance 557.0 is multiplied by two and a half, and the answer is 5.4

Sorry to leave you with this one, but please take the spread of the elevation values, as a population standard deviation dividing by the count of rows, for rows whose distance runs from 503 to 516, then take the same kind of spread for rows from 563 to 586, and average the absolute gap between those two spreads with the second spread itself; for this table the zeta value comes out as 0.15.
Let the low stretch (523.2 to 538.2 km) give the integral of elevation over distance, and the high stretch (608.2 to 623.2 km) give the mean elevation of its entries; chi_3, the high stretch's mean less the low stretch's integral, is -30.0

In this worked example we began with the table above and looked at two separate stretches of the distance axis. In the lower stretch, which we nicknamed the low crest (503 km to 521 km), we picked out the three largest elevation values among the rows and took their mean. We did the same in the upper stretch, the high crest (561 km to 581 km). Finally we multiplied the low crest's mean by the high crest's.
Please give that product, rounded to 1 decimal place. 4.2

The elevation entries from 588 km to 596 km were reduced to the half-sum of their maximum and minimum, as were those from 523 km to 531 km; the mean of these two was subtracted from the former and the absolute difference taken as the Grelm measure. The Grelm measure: 0.31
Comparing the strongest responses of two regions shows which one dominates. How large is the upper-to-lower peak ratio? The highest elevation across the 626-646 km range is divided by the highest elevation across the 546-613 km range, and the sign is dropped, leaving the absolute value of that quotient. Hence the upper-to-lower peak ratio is 1.02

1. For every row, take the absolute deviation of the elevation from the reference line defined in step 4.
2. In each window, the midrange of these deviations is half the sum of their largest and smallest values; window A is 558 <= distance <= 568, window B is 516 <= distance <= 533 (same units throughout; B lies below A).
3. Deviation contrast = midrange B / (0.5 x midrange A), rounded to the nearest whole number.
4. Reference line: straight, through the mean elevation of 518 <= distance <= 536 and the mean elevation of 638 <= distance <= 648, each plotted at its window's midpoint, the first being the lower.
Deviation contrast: 7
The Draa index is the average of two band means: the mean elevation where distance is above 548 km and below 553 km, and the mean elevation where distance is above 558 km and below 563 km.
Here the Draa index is 2.11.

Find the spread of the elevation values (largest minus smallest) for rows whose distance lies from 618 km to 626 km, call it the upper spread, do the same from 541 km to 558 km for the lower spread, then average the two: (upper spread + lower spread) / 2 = 0.22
